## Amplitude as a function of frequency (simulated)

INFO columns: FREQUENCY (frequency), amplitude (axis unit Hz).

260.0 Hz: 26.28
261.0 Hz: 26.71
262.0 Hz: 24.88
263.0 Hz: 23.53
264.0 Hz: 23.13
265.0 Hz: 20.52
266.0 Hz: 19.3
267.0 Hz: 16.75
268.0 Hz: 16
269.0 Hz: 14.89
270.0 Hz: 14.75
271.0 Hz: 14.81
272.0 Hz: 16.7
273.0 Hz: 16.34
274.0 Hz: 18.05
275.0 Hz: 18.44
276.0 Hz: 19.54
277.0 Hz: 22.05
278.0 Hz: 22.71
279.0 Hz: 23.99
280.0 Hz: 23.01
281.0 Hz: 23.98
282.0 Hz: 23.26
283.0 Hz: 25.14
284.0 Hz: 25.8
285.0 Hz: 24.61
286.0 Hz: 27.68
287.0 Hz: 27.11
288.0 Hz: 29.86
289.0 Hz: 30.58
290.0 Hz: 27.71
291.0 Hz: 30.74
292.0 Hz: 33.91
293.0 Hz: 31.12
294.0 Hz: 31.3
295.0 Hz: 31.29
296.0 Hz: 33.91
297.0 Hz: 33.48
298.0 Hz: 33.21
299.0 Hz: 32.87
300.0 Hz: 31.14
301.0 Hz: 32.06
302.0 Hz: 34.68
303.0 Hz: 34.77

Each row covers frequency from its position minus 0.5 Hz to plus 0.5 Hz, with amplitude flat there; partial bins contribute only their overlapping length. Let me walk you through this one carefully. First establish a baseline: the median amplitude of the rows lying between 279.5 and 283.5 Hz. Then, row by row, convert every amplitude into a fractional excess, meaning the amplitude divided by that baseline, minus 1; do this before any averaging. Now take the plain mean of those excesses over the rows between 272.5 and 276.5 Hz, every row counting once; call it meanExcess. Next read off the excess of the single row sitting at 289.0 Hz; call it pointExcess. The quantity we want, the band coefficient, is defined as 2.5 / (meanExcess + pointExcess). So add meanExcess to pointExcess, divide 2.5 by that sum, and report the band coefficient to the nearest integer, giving 41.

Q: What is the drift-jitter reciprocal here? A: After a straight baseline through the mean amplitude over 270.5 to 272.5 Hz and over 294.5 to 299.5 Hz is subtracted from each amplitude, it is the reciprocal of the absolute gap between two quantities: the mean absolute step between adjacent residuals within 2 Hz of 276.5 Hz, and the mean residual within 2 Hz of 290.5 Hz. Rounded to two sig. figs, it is 0.71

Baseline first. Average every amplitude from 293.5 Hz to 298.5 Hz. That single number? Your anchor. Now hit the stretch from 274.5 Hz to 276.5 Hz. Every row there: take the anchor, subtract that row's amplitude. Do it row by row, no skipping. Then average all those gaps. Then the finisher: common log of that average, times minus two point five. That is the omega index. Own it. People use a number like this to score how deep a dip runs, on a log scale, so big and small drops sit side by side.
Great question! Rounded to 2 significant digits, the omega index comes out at -2.8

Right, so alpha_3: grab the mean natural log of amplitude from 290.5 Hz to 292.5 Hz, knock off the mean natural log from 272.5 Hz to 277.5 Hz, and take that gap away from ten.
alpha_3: 9.5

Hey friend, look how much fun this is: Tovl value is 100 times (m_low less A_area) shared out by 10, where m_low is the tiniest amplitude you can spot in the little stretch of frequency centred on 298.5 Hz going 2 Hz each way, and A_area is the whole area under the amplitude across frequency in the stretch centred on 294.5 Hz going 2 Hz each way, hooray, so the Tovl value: -965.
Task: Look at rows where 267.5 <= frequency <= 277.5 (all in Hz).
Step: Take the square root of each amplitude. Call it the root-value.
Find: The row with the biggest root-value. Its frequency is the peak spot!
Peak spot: 277.0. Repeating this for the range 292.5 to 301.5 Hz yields 296.0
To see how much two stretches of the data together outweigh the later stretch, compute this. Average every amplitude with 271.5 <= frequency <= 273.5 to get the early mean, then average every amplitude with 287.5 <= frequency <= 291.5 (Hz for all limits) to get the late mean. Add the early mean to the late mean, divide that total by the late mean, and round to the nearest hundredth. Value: 1.56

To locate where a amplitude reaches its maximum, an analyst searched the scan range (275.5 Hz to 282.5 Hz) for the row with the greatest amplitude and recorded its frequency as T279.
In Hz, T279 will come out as 279.0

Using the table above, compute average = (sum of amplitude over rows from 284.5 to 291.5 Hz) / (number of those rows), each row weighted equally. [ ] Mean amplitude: 28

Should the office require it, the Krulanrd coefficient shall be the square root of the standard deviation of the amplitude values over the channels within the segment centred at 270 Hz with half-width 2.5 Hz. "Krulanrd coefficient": 0.9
